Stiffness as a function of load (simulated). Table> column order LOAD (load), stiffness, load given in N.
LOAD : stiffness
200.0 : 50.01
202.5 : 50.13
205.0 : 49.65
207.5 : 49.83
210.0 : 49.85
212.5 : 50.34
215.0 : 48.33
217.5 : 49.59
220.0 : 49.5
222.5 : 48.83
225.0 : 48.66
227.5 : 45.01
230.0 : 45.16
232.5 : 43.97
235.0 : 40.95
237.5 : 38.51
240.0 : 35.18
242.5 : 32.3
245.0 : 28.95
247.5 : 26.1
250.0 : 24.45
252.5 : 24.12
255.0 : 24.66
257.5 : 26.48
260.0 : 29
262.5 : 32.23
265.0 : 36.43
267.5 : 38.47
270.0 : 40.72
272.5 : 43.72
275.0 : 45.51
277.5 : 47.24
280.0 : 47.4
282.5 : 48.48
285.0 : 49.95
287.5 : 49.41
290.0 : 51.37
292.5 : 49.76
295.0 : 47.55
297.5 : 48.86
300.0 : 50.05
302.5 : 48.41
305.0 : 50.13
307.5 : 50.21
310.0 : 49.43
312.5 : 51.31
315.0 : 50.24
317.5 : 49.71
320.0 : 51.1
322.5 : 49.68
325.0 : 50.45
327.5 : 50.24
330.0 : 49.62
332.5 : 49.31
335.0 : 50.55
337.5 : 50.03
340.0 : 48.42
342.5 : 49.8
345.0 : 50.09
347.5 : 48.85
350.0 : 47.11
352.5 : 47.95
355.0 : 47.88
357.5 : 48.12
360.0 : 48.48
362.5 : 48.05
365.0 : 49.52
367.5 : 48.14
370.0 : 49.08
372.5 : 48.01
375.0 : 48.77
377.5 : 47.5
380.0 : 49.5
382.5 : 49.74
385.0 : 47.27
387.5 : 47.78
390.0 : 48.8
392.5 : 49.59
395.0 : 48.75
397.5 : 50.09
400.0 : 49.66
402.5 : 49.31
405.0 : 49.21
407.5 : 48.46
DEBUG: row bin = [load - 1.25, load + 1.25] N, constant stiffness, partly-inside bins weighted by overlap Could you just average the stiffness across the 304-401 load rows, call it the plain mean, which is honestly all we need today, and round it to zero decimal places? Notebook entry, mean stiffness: 49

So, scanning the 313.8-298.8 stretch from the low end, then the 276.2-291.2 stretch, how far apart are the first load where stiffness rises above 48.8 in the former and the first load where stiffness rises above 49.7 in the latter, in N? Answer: 15.0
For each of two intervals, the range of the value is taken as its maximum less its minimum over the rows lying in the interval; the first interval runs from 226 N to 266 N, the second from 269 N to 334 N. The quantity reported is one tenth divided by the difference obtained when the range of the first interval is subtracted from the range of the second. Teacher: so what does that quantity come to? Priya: -0.010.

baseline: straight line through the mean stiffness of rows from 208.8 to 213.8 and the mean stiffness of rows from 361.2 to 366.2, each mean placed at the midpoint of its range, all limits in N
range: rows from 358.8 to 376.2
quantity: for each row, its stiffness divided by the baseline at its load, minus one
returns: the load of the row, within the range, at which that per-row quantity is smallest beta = 362.5 N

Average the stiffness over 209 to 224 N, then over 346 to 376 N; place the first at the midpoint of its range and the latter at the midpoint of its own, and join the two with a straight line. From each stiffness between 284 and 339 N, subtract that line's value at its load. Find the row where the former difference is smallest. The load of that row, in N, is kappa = 295.0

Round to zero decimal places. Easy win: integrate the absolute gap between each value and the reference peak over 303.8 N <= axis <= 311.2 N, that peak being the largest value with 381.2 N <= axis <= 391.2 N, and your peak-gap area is 3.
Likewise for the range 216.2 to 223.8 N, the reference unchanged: 3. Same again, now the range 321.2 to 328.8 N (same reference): 3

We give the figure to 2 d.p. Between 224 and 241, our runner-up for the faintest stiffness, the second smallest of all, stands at 38.51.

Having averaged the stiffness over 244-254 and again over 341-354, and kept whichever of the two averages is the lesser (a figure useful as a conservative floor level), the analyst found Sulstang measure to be 26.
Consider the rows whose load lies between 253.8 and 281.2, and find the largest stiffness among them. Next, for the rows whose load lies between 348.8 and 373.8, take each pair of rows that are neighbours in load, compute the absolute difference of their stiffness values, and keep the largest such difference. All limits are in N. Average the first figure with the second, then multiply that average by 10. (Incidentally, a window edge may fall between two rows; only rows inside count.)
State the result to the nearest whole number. 244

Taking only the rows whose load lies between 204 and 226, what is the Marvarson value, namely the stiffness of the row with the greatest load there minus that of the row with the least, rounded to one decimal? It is -1.0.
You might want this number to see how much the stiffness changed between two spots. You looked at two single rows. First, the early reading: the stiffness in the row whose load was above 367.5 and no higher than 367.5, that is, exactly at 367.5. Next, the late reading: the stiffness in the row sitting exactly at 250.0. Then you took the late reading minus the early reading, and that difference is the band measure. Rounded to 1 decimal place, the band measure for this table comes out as -23.7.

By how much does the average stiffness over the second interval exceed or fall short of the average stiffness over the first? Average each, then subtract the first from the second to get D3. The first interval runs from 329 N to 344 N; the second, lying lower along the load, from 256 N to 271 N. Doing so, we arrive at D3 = -16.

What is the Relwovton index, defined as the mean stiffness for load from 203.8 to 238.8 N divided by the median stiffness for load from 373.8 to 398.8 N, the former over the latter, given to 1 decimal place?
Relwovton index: 1.0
